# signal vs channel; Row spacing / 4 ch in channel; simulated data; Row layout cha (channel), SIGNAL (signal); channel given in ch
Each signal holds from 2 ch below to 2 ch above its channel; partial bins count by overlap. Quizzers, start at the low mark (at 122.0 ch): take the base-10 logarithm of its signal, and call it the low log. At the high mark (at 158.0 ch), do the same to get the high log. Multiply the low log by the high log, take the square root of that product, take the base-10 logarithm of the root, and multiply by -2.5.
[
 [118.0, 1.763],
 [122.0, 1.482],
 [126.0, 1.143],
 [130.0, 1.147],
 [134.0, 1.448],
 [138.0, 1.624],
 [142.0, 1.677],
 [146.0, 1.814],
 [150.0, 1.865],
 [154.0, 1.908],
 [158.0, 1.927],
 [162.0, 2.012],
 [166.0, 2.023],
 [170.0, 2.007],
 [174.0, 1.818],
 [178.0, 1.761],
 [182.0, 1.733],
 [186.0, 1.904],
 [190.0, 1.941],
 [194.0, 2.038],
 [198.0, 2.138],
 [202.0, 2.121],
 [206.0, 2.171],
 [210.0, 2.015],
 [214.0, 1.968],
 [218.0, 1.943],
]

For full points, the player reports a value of 1.64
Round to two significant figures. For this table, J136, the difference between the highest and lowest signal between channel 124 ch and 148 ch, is 0.67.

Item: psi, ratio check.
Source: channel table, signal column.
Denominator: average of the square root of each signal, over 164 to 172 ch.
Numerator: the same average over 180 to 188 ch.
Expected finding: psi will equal 0.95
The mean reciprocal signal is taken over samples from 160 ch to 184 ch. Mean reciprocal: 0.53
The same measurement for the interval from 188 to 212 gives 0.48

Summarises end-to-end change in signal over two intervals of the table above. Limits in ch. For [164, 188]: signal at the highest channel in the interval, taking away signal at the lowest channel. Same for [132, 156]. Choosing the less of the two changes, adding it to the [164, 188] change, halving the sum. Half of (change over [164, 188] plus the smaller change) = -0.12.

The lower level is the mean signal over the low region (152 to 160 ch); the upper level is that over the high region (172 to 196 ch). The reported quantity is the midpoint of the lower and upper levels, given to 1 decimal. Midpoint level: 1.9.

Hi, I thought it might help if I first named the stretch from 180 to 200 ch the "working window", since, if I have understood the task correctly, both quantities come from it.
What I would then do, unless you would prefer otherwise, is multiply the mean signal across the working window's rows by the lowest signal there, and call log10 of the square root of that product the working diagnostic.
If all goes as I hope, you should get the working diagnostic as 0.26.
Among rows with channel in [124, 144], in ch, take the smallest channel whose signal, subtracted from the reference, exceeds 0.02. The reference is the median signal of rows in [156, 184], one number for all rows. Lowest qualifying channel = 126.0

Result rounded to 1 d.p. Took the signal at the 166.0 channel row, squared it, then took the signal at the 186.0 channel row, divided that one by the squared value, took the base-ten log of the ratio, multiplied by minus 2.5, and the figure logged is 0.8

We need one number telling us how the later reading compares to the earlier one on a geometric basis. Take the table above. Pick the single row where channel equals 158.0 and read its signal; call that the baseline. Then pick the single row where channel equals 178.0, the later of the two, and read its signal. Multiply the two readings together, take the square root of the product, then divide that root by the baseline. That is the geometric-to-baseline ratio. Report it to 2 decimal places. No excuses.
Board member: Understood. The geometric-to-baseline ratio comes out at 0.96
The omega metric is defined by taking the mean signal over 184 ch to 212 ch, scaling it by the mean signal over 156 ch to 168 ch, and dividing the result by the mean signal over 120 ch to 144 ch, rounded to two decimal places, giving 2.86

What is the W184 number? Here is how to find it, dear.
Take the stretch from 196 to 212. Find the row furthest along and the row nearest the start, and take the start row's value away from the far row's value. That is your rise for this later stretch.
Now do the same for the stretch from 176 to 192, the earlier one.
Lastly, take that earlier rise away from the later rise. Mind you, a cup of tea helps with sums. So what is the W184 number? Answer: -0.3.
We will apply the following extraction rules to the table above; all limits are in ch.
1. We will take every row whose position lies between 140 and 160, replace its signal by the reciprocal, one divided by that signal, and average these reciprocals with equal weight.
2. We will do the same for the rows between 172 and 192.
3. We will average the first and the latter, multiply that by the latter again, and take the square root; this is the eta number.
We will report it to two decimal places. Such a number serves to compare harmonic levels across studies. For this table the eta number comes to 0.55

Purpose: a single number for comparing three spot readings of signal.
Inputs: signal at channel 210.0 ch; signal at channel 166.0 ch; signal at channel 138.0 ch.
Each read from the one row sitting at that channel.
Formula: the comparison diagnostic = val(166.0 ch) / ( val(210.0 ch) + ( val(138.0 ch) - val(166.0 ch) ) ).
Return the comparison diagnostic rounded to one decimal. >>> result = 1.3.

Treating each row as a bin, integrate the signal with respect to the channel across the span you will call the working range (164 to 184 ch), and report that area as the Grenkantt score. 37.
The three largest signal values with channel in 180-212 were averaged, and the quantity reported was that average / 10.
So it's 0.214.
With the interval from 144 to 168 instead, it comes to 0.199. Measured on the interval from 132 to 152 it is 0.179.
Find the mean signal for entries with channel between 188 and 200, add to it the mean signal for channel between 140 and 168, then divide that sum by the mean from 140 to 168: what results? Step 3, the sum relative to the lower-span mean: 2.08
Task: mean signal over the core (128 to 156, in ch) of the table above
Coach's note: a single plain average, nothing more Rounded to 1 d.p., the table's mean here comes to 1.6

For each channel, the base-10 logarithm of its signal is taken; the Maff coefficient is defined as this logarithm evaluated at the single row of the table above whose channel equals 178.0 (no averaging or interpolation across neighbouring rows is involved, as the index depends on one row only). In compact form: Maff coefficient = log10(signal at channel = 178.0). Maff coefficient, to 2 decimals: 0.25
